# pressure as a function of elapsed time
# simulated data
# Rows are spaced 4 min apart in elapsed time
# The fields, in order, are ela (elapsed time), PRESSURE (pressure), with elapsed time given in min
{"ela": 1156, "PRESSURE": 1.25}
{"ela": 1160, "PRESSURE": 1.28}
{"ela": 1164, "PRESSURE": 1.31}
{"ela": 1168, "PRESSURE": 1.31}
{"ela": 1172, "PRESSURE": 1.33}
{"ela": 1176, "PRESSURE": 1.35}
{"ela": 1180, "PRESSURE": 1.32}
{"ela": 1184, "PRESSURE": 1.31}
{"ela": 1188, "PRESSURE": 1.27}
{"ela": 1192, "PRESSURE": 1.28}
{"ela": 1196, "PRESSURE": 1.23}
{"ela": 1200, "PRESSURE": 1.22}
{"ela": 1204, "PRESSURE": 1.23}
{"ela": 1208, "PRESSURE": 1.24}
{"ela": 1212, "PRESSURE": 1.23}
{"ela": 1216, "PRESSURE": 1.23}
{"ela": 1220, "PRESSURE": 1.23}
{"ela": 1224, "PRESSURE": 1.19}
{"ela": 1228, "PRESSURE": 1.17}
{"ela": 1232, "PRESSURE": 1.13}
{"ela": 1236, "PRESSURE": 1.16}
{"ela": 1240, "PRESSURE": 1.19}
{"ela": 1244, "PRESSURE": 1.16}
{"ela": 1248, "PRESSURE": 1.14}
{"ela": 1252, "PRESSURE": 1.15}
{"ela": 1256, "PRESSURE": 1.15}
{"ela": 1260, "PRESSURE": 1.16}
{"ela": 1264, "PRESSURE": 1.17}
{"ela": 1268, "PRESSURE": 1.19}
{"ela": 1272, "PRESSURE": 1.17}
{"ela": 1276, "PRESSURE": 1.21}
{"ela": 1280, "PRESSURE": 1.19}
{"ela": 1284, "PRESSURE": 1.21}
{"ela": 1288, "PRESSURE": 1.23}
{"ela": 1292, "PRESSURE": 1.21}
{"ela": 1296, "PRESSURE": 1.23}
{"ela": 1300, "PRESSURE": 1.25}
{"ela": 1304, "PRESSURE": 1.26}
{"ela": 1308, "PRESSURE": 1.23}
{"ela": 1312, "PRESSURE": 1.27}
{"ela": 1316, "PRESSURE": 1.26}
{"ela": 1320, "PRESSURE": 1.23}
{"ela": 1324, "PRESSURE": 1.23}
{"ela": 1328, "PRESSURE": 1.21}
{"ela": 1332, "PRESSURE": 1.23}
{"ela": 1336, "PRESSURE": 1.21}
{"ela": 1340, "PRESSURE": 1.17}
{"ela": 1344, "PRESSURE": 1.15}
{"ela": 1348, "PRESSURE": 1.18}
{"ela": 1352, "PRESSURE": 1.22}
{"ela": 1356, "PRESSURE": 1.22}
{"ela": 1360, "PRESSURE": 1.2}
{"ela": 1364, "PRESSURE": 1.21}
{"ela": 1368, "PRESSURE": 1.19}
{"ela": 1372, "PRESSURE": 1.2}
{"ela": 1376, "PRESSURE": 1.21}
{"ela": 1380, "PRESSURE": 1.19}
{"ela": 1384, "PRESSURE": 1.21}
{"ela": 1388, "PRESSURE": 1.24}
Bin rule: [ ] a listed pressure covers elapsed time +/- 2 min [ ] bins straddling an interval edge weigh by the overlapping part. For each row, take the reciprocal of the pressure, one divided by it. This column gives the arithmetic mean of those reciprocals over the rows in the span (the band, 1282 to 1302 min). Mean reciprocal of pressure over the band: 0.816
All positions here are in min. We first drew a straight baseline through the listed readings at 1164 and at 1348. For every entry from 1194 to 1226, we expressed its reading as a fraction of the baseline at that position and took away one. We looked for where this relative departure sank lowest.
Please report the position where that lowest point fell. 1224 min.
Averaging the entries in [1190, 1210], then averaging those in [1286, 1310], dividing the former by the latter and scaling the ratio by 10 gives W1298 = 10.04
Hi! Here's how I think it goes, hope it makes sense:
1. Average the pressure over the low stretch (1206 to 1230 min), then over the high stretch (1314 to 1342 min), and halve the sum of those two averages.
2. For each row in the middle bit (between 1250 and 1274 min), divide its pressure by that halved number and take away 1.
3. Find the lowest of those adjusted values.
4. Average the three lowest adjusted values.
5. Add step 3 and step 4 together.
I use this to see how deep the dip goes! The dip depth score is -0.11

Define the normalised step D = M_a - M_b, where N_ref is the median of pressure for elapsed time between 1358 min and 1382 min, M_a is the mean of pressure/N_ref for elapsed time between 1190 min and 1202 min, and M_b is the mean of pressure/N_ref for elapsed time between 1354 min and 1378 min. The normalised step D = 0.032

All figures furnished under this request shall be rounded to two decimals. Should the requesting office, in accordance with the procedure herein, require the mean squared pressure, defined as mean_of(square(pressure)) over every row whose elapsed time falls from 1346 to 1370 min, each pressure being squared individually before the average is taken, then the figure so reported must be 1.45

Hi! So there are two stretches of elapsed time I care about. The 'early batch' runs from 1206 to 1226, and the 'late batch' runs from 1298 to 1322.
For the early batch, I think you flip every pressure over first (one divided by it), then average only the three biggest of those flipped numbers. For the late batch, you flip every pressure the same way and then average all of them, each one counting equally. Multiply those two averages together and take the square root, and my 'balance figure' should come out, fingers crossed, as 0.811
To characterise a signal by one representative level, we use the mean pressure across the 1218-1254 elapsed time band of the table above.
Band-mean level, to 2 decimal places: 1.17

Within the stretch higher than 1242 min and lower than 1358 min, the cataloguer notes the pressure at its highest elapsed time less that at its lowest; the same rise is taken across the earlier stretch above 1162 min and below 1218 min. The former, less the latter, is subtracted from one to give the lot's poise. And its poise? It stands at 0.860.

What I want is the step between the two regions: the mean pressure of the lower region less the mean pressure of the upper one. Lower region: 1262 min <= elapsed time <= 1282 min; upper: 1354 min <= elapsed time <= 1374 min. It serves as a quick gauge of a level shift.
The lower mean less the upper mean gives -0.02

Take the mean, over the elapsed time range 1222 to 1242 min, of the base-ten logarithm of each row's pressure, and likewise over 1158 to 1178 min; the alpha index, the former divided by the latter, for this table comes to 0.57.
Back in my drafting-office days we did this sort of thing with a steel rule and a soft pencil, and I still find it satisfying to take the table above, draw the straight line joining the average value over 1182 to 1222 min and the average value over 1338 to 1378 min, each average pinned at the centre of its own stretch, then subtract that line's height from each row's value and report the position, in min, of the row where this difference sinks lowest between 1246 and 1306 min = 1248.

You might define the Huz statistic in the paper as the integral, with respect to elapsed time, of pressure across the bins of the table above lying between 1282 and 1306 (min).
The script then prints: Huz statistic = 30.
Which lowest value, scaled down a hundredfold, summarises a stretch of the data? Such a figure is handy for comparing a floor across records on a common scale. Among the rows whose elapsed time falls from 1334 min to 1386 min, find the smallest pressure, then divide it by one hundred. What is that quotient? 0.0115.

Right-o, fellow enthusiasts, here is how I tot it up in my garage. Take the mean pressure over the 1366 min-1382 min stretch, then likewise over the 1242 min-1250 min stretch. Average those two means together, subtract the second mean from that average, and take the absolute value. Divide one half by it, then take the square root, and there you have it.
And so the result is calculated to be 5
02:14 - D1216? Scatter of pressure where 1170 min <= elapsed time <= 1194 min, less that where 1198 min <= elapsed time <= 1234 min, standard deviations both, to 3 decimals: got -0.007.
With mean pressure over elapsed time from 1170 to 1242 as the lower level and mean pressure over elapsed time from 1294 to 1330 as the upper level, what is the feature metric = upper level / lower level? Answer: 1.00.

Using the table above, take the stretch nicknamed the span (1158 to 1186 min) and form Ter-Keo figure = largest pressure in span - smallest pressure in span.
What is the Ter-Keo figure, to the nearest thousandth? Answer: 0.070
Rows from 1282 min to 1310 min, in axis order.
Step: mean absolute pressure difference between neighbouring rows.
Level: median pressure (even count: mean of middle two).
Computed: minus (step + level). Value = -1.25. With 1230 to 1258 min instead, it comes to -1.17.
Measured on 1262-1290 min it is -1.21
